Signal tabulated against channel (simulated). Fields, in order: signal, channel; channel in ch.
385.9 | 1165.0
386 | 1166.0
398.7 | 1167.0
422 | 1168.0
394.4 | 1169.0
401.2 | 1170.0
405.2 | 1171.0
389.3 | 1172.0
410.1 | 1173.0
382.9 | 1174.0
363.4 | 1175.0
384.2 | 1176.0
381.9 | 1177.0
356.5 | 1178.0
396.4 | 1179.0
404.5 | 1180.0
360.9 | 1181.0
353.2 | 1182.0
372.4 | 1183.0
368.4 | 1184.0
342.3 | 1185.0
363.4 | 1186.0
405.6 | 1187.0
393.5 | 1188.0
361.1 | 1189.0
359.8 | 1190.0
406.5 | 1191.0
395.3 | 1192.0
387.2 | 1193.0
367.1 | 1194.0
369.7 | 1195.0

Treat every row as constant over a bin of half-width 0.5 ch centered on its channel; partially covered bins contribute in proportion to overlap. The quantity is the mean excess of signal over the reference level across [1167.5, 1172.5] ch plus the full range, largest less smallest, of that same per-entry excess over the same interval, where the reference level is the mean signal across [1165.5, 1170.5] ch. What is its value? 34.7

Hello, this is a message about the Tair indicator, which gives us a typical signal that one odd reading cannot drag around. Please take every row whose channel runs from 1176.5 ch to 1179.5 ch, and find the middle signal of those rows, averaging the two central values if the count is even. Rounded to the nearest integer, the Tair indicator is 382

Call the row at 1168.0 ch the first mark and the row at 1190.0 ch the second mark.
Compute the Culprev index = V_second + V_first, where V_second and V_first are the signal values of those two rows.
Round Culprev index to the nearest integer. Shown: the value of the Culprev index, 782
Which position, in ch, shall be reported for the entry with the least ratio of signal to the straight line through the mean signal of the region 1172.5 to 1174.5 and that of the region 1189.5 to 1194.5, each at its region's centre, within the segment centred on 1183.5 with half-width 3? 1185.0 ch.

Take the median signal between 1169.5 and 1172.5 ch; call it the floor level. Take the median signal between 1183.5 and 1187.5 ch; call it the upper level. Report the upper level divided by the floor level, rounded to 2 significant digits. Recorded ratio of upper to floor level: 0.91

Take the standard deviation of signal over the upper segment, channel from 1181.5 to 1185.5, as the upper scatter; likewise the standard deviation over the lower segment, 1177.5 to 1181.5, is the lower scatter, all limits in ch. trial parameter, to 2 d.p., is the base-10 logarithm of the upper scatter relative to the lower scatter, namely -0.24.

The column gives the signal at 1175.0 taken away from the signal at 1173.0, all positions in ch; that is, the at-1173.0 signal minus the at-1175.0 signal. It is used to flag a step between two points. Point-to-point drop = 47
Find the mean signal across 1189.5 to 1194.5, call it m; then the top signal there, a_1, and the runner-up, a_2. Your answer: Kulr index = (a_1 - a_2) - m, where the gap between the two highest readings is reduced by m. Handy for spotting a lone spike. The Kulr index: -372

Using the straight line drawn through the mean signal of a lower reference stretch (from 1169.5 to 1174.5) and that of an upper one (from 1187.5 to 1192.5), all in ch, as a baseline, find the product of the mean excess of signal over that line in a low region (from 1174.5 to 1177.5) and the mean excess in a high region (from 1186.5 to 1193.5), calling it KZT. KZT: -68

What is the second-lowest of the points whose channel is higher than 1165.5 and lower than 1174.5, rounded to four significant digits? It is 386.0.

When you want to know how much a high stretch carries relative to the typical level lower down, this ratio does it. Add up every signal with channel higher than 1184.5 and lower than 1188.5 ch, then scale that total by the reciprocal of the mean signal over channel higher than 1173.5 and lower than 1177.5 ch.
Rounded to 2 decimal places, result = 3.98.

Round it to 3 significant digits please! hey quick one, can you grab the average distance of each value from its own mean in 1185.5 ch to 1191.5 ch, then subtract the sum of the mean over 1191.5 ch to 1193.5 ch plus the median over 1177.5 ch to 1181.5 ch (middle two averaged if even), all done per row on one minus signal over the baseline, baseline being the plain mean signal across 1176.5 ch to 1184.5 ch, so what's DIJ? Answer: 0.111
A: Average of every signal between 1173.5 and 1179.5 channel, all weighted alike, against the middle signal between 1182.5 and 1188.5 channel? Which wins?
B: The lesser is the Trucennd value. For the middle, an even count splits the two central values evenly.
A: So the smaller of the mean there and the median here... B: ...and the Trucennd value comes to 370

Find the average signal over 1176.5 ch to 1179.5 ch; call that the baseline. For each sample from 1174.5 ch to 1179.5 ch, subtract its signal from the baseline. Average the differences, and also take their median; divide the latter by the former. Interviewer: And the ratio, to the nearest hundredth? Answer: -2.03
